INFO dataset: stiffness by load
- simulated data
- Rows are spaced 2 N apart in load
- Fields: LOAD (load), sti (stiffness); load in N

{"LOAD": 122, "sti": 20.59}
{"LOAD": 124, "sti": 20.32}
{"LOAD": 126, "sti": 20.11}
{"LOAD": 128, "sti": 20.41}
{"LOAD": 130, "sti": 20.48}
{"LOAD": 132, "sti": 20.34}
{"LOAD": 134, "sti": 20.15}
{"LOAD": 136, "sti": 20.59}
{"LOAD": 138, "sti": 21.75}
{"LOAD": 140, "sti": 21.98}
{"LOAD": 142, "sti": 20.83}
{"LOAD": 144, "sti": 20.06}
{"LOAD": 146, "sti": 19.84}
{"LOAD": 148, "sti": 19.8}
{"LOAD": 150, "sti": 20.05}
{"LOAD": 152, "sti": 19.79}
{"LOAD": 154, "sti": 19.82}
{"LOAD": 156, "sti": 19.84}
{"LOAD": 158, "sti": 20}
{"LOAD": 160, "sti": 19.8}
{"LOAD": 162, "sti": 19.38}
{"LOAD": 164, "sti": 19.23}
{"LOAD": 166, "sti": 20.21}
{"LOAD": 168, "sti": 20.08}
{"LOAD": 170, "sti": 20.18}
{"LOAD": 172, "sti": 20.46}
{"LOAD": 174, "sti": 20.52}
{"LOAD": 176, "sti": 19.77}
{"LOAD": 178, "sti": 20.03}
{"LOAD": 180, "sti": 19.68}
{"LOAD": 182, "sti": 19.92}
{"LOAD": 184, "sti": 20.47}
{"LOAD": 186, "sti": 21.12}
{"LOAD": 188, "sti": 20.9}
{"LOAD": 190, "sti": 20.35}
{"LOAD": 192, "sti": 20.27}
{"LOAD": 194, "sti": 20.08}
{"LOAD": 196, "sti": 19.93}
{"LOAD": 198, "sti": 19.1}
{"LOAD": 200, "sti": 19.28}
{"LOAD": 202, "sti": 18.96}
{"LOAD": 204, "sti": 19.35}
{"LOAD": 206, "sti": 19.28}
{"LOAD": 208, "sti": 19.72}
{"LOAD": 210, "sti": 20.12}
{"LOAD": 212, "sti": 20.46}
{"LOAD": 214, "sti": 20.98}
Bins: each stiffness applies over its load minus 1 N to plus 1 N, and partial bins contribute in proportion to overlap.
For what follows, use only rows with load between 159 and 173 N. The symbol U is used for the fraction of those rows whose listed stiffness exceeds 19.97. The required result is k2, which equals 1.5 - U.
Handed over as 0.93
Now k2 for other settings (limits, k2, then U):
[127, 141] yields 0.50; 1.0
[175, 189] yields 0.93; 0.6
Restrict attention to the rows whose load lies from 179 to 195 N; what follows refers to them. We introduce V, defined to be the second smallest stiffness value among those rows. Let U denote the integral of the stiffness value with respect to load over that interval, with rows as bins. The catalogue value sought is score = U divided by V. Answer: 16.3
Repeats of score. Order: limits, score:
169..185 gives 16.3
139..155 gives 16.4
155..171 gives 16.4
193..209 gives 16.3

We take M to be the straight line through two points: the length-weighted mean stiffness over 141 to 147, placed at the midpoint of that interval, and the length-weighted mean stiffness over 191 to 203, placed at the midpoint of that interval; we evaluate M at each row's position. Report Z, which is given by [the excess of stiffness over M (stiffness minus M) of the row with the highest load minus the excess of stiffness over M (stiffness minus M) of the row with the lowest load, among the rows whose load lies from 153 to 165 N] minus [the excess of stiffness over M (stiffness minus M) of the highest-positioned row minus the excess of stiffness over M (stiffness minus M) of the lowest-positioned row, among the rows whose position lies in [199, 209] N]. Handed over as -1.0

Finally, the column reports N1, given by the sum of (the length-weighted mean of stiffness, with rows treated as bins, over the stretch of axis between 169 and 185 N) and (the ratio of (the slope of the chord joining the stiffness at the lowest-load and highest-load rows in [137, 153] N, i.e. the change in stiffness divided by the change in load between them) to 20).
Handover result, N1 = 20.1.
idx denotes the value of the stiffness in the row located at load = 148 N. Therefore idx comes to 19.8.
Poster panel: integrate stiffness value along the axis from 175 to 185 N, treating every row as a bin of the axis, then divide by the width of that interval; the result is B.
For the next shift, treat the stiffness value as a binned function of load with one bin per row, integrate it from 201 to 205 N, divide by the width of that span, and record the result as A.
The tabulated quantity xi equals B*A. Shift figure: 383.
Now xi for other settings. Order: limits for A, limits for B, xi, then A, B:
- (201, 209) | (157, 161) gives 385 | 19.3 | 19.9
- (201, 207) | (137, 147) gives 401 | 19.2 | 20.9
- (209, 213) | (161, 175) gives 406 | 20.3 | 20.0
